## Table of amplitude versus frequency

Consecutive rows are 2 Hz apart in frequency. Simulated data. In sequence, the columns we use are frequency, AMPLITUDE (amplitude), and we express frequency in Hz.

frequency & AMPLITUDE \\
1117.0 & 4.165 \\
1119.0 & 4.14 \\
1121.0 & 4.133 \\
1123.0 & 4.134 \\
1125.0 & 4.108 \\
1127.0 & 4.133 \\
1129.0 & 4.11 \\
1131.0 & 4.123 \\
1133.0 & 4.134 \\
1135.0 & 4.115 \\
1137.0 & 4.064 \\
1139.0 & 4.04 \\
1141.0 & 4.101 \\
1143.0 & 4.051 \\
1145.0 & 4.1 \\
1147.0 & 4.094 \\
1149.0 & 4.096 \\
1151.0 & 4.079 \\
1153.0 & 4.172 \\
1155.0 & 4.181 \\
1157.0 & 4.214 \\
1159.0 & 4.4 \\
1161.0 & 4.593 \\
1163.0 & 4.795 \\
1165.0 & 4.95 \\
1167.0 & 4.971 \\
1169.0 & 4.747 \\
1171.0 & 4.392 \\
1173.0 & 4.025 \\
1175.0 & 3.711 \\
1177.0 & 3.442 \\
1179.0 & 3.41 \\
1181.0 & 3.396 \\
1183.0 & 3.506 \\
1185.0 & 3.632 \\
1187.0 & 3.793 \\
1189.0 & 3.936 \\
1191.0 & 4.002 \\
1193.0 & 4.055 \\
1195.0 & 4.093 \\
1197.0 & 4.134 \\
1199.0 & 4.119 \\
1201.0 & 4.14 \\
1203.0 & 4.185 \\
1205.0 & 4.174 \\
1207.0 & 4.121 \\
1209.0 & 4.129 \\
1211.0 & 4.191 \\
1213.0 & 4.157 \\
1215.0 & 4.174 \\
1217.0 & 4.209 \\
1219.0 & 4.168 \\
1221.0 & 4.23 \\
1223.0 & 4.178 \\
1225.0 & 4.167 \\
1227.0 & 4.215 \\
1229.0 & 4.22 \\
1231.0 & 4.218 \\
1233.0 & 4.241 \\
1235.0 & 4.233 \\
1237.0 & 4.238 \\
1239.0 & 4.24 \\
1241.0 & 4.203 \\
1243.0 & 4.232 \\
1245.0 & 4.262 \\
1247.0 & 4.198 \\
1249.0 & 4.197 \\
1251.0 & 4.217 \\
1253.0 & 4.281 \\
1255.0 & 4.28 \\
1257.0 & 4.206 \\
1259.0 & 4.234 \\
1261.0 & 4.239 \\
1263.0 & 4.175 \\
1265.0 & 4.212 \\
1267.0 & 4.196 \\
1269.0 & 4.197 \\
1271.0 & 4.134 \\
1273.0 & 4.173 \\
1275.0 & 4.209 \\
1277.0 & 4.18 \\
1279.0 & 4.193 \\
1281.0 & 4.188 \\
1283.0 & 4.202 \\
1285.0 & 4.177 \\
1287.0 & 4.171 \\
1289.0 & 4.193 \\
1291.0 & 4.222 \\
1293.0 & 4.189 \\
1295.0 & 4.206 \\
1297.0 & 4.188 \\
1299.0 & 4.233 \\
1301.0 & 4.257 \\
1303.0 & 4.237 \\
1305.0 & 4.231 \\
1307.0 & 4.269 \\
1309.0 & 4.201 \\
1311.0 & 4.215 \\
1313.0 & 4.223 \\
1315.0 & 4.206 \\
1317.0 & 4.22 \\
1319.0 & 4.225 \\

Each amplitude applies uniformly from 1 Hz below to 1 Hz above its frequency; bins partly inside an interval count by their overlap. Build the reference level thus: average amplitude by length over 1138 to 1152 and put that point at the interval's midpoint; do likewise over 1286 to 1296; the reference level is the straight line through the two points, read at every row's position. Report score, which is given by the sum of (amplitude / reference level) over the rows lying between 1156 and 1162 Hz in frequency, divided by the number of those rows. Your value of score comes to 1.08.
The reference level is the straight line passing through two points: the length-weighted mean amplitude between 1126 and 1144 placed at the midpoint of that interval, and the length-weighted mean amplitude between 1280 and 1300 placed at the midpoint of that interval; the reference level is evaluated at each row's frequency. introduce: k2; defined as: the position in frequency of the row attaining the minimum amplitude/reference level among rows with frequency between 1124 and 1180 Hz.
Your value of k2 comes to 1179.0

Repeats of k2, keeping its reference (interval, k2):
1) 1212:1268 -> 1263.0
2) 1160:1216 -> 1181.0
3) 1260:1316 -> 1271.0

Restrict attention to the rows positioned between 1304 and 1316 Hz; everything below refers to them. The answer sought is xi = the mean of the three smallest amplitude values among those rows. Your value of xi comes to 4.207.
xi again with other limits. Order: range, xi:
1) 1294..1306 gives 4.208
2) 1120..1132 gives 4.114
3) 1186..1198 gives 3.910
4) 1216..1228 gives 4.171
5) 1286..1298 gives 4.183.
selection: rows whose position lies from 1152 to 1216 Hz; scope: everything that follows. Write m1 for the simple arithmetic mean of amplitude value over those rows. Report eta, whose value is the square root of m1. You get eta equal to 2.031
